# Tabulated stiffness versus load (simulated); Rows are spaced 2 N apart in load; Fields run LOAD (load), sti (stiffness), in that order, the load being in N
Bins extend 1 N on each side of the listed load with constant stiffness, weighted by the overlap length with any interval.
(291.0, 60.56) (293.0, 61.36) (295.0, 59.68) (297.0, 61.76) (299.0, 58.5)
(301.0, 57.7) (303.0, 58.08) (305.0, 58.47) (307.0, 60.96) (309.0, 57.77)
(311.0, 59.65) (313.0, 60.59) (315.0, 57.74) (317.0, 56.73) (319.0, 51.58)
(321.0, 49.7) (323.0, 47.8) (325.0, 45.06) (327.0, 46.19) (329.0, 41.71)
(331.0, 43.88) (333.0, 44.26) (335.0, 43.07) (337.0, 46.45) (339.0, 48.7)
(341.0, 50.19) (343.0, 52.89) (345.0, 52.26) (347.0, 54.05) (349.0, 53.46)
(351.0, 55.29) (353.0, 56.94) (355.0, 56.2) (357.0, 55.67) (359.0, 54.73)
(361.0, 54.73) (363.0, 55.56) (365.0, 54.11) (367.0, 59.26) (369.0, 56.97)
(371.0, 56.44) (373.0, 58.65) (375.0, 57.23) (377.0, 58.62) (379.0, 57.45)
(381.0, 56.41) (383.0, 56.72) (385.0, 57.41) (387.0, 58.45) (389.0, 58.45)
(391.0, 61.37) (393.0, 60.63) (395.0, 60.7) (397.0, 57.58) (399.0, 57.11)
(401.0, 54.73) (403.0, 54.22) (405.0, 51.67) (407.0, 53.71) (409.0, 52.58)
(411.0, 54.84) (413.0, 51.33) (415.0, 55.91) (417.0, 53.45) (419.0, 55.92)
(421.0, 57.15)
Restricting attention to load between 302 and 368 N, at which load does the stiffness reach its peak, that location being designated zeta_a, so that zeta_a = 307.0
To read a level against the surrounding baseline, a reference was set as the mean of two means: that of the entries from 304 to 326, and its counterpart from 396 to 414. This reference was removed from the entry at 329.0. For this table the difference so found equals -13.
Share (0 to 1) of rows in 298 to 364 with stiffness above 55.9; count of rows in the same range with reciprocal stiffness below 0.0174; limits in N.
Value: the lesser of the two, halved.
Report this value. 0.18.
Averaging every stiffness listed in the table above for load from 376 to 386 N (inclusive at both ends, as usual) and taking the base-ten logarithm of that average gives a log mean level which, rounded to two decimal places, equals 1.76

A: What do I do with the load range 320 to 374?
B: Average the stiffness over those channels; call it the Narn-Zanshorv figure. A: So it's 52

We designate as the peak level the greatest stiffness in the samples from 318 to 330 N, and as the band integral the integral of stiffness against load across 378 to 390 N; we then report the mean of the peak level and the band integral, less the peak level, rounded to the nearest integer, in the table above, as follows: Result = 319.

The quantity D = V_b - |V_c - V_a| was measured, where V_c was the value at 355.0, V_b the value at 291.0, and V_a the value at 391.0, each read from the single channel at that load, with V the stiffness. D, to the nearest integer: 55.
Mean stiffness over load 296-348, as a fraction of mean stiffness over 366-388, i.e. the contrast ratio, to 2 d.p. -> 0.91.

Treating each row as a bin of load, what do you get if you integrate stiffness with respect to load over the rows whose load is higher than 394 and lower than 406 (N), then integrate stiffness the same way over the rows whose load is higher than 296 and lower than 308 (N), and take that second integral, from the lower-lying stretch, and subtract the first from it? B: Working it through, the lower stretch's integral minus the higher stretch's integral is 39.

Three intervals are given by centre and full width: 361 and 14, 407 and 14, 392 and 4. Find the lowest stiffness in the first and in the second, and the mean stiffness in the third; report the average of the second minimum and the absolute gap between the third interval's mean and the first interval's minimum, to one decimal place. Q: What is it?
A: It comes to 29.1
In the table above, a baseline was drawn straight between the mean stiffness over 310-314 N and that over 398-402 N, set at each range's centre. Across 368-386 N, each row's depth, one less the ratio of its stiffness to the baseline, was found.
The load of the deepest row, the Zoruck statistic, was 371.0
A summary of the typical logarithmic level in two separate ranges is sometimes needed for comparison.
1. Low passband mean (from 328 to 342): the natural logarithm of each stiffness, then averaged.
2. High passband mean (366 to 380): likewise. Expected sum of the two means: 7.87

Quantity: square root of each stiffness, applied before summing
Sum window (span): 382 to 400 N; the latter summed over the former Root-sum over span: 69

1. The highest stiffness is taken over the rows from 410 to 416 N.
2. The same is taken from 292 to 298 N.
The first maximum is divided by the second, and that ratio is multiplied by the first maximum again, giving 51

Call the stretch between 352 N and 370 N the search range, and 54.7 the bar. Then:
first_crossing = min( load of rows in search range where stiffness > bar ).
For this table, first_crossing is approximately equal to 353.0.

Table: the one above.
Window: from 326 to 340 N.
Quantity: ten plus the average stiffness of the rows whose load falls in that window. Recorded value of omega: 55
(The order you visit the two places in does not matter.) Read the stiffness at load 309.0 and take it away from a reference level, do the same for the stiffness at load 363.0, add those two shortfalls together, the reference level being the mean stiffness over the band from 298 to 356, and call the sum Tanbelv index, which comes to -8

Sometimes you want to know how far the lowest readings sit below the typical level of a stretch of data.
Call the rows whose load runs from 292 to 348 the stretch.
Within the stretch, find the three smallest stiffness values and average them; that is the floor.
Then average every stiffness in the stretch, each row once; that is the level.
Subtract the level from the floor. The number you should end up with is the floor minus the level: -10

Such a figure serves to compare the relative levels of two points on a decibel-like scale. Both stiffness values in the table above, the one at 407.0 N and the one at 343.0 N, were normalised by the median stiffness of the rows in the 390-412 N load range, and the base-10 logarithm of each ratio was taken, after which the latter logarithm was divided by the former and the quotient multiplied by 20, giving 35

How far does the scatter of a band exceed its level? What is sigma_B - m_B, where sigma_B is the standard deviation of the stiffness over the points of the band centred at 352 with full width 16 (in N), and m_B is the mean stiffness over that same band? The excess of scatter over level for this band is -53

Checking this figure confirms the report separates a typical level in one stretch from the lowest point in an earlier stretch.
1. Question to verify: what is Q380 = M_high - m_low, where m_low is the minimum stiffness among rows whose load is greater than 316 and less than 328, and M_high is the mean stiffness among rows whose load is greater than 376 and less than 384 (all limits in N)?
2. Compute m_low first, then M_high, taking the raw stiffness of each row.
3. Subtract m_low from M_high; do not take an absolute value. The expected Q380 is 12.2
